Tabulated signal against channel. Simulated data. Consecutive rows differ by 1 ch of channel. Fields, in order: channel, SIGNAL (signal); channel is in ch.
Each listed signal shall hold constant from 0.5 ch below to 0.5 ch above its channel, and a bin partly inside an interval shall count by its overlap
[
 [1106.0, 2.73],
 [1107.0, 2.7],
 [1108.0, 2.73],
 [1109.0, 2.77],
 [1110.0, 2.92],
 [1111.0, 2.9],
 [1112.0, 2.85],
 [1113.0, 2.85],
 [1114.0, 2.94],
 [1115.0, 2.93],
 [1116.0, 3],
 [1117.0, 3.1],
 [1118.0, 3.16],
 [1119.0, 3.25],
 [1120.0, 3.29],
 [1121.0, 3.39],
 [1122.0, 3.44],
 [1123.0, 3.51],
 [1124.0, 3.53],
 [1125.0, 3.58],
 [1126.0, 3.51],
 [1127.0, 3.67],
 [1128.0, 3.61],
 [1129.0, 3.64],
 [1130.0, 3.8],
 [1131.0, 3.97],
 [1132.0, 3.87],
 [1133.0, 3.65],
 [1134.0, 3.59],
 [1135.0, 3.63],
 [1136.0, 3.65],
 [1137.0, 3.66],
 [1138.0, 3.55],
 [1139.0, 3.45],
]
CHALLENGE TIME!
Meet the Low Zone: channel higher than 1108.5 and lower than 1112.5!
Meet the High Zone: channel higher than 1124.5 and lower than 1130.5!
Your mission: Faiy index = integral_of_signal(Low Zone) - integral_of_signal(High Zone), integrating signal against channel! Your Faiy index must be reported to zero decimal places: -10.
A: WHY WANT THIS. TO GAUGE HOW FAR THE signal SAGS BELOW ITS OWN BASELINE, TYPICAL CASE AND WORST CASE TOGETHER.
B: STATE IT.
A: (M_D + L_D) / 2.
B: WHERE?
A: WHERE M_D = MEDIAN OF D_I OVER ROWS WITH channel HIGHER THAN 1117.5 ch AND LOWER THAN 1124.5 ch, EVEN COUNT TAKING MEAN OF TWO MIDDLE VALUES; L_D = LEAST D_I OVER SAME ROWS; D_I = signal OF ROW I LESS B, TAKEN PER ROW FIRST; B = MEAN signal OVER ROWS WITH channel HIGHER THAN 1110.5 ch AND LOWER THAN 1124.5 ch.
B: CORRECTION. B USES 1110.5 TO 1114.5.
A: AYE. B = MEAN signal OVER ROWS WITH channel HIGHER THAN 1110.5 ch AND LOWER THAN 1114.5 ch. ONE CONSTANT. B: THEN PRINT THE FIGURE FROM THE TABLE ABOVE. 0.39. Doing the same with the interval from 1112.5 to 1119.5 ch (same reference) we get 0.04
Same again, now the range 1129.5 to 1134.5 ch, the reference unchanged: 0.81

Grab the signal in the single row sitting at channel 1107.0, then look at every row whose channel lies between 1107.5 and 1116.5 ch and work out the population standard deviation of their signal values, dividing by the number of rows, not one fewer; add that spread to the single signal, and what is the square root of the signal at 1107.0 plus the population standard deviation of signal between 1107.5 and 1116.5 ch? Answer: 1.67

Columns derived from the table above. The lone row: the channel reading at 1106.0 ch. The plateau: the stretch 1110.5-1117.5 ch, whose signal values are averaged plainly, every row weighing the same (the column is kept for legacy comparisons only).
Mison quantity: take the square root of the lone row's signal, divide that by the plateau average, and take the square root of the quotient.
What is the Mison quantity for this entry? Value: 0.750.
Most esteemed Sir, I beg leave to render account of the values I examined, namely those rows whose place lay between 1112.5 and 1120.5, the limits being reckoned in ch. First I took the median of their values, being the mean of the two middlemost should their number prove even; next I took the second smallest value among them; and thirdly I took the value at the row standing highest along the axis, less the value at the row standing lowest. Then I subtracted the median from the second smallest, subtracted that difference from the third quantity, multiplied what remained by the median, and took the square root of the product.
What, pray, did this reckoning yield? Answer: 1.3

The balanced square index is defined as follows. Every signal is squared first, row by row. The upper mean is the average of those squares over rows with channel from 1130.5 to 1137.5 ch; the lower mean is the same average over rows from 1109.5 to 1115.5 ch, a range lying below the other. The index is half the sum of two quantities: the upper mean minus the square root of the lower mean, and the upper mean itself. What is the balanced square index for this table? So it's 12.4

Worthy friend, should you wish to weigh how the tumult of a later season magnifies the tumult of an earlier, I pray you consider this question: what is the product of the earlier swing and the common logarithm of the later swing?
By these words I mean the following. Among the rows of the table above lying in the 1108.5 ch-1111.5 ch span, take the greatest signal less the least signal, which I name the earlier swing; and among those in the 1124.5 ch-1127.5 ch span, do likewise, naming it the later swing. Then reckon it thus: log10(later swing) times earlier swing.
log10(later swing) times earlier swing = -0.119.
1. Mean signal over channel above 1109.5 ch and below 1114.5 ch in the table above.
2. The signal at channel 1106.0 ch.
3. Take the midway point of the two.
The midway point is 2.8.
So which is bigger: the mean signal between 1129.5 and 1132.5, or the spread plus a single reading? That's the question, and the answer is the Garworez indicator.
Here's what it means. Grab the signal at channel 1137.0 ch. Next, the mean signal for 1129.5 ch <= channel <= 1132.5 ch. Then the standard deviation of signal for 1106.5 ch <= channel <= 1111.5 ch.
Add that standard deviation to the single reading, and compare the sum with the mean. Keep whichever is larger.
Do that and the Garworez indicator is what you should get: 3.88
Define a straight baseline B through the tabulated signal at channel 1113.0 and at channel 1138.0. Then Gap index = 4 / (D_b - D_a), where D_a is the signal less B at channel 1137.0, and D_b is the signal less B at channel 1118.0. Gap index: 125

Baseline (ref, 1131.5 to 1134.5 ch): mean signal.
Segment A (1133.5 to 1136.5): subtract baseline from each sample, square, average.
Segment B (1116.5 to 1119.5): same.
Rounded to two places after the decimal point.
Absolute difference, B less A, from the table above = 0.28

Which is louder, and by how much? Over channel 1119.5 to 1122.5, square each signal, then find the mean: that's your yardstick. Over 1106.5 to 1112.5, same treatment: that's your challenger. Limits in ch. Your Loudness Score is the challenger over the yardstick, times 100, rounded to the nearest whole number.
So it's 70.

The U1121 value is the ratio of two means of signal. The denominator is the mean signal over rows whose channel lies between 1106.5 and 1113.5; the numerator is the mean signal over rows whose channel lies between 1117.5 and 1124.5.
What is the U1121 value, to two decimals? 1.20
